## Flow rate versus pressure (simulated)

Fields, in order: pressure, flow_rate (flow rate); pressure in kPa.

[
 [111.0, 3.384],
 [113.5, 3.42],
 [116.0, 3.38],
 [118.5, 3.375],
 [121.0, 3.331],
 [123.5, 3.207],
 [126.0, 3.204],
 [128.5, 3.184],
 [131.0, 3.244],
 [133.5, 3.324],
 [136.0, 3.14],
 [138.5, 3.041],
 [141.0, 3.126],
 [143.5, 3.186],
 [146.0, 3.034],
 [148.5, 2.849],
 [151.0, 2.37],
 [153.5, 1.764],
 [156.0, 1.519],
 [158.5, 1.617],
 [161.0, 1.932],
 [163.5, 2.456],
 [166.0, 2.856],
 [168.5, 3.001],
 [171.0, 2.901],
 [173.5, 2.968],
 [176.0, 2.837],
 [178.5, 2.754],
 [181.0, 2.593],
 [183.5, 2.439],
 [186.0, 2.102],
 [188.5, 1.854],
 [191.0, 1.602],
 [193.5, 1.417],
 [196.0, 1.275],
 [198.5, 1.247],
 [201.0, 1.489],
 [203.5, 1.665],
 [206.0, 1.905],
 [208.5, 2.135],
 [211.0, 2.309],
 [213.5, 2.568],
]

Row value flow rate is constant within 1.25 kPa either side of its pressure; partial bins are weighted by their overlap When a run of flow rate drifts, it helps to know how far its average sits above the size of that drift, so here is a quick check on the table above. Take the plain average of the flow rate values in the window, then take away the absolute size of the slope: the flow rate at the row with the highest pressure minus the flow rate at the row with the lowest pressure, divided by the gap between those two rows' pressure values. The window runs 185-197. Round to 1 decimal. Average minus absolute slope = 1.6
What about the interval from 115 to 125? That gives 3.3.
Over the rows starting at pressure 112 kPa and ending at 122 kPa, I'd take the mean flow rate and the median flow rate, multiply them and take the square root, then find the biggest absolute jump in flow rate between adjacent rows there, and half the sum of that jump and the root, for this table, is 1.71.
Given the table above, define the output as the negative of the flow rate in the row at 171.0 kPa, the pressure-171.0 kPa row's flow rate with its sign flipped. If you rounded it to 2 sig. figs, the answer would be -2.9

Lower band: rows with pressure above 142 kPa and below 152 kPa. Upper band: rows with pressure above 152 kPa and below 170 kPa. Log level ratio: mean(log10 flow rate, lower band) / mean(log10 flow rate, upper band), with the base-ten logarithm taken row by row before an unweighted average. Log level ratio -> 1.41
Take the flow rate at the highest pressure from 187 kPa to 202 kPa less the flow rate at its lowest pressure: -0.4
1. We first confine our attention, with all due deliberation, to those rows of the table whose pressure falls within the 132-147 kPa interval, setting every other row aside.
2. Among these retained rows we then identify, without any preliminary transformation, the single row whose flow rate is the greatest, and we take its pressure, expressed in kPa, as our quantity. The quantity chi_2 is 133.5 kPa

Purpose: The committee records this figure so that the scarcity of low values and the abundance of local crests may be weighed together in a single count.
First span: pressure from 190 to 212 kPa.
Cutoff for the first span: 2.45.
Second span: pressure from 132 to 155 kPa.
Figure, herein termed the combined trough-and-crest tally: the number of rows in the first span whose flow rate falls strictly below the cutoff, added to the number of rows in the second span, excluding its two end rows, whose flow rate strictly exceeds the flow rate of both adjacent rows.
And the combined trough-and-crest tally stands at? 10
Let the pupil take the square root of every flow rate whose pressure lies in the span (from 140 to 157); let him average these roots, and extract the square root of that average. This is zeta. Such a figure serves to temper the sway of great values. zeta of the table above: 1.26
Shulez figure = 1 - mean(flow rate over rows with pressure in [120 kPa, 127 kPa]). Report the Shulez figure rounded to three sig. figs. -2.25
